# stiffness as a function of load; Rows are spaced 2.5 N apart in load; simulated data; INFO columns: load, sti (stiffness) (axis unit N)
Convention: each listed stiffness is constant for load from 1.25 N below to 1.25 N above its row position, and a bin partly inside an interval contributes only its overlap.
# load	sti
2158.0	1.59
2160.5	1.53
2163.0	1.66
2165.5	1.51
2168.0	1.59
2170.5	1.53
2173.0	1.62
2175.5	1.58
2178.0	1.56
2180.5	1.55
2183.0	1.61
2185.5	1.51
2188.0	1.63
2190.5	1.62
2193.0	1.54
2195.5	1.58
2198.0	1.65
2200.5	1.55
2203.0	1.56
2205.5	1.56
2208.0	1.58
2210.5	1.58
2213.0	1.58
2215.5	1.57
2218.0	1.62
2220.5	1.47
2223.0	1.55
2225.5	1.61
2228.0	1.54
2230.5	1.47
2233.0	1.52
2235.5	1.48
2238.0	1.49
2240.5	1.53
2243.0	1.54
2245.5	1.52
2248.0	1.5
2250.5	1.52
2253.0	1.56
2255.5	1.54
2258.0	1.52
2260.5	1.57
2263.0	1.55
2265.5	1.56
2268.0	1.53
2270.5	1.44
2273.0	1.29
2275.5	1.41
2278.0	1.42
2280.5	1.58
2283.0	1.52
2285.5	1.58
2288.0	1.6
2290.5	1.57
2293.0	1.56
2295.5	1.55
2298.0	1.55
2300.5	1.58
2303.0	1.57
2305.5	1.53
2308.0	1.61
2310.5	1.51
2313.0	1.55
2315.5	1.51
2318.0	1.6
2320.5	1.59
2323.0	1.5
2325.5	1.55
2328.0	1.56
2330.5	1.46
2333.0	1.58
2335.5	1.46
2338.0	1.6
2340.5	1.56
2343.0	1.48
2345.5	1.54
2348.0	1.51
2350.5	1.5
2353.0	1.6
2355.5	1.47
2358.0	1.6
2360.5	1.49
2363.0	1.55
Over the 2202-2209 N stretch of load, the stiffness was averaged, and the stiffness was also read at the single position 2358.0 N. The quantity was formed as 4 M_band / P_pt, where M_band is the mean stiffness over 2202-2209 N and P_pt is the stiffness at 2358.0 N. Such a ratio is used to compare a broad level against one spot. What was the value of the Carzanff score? 3.92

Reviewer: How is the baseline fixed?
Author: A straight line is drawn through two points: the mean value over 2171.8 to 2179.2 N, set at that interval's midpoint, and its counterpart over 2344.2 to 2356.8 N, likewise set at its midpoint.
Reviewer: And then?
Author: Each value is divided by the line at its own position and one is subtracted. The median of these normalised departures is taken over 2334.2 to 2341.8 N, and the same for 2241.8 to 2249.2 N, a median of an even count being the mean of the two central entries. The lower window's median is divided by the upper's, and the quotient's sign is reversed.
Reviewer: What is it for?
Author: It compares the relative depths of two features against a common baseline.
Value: 1.3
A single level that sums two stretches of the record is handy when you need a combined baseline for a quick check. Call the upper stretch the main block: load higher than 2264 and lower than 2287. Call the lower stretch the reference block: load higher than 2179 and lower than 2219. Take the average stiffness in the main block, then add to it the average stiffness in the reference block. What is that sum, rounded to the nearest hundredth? 3.06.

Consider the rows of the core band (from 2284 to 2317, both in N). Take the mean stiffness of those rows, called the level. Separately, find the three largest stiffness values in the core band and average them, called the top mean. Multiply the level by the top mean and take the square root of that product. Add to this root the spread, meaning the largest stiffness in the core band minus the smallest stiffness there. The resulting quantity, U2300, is 1.68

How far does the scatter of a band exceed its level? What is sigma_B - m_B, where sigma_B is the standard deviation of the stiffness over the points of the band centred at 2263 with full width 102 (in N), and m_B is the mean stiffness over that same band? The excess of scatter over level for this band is -1.47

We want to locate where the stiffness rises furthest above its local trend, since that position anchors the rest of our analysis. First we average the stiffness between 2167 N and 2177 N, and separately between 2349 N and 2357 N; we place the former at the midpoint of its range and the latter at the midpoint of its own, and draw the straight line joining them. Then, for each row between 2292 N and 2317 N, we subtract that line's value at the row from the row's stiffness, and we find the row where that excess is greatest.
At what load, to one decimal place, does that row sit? 2308.0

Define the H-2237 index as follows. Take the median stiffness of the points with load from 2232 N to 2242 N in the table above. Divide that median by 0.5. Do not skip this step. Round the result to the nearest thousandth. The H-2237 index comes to 3.010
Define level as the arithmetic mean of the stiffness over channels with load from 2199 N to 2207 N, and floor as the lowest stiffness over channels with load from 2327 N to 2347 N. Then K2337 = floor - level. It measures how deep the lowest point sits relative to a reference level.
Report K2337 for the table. -0.10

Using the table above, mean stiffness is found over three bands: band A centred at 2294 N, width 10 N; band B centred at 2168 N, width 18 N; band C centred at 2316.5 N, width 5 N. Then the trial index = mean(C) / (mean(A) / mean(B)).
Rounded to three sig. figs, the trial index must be 1.57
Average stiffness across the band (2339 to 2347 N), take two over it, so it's 1.31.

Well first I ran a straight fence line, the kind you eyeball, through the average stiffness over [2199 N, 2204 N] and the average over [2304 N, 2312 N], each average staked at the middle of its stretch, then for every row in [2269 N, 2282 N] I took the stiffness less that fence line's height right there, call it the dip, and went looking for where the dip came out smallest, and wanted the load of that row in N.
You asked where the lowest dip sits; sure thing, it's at 2273.0 N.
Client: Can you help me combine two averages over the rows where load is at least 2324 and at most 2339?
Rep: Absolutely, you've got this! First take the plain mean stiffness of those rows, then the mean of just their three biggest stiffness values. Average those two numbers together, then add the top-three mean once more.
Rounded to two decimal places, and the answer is 3.14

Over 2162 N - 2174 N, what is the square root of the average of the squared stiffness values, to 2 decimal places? 1.58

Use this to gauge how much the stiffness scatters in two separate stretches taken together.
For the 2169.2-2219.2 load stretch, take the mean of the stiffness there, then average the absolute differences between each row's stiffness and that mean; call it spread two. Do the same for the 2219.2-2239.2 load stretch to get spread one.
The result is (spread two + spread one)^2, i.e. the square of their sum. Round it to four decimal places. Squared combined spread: 0.0045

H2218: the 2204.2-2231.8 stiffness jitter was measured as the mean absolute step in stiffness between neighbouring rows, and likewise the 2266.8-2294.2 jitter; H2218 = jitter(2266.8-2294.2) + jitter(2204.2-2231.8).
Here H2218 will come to 0.122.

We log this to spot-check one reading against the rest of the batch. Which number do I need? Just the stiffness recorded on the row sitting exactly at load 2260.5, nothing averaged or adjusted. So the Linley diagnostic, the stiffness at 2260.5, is 1.57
